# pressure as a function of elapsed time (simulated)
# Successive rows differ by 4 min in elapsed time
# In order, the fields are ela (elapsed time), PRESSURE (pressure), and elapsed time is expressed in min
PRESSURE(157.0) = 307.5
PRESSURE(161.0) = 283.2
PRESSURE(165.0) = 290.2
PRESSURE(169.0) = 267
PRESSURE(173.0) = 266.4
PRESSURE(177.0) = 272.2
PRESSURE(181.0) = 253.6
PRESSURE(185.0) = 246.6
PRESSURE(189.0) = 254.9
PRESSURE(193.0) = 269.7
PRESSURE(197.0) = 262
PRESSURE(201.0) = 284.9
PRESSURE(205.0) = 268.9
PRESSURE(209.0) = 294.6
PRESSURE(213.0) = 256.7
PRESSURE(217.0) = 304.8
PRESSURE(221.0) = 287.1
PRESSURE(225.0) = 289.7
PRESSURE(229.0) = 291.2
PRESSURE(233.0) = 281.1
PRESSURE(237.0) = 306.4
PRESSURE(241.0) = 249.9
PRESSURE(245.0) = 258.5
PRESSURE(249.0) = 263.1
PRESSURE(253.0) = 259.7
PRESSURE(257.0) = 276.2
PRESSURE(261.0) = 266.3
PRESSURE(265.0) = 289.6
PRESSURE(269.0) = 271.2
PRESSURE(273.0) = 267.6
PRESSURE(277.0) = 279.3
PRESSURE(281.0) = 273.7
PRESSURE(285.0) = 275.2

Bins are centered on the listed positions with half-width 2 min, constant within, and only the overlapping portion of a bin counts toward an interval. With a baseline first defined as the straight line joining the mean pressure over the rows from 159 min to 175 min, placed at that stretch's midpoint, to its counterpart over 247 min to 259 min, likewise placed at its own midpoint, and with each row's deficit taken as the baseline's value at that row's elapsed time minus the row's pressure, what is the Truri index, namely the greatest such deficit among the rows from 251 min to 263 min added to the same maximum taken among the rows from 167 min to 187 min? 35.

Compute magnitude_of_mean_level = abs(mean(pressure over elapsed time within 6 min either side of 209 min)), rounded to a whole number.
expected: 273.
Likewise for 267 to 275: 269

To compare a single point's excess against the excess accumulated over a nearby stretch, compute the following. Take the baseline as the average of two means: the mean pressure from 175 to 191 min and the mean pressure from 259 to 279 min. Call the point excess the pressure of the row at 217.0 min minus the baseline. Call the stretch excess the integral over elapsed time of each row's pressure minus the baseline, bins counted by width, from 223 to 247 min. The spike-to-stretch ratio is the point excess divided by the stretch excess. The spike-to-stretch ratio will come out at 0.12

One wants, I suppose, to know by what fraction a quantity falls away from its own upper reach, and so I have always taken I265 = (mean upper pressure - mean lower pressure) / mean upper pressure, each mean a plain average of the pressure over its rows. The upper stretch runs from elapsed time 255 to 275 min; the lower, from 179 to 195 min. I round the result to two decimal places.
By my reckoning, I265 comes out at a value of 0.07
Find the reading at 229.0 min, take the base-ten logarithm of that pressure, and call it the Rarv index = 2.46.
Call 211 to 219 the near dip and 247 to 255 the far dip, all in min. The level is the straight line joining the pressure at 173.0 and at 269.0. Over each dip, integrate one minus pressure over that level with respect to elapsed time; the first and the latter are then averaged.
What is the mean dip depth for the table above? -0.1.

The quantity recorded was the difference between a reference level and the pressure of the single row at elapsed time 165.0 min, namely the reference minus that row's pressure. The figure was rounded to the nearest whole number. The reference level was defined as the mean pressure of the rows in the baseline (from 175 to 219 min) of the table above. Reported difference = -20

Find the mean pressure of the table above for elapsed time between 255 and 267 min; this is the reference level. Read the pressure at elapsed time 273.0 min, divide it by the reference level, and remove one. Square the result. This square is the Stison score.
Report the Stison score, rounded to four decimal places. 0.0012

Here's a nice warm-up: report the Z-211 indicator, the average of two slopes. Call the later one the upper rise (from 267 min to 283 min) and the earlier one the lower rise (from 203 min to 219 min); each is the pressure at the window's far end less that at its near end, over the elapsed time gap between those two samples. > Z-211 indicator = 1.6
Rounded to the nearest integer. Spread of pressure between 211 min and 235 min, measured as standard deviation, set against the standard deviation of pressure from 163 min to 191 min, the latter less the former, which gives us -1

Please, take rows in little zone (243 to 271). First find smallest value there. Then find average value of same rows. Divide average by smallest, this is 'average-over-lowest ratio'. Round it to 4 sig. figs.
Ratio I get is 1.042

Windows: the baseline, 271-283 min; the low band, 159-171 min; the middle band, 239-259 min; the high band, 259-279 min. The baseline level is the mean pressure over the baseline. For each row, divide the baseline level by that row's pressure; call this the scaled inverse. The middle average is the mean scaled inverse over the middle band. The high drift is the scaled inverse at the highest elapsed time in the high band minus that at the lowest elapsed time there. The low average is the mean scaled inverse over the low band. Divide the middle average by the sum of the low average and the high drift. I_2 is 1.13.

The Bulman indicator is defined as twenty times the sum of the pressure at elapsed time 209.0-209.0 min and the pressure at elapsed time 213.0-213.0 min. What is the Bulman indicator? 11026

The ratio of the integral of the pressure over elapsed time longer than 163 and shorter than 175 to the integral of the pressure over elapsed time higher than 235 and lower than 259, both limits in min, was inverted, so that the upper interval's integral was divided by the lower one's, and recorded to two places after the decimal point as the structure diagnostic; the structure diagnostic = 1.96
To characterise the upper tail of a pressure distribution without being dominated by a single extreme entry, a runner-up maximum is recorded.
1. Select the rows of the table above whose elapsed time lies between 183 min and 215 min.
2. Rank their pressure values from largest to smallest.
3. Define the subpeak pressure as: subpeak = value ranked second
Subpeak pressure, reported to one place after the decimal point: 284.9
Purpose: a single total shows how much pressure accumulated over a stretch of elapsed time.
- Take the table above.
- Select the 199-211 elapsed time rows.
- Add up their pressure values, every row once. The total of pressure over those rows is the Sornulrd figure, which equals 848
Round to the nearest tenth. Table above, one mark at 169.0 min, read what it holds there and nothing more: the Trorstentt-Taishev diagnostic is 267.0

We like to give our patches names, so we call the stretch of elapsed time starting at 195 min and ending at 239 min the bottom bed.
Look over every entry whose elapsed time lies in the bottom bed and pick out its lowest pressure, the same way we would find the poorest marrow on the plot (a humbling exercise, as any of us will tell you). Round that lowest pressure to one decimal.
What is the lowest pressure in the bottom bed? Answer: 256.7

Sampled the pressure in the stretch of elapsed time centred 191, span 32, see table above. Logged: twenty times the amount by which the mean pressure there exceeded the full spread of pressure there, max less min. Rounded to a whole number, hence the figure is 4516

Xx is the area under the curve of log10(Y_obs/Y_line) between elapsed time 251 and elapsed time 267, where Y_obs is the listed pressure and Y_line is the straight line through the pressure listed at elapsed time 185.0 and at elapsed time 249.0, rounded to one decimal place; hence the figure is 0.2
